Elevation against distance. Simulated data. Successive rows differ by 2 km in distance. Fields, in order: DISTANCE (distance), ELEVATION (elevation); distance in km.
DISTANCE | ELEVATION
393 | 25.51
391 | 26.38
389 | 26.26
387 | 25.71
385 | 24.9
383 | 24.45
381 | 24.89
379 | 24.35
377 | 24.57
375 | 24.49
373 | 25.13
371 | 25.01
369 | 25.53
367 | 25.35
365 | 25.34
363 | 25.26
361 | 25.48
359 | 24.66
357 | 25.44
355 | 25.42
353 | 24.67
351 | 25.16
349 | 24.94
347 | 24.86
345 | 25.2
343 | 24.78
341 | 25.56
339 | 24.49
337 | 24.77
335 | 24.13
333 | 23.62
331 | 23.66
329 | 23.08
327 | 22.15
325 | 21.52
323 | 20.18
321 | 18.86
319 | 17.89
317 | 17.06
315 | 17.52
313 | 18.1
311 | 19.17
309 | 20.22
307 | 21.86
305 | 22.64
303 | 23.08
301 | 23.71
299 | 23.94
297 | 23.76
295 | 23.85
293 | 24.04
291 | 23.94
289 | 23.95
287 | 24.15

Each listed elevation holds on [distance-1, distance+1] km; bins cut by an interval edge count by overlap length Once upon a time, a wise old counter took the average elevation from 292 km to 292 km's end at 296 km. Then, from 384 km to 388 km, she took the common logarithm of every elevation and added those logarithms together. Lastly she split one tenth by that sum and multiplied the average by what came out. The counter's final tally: 0.85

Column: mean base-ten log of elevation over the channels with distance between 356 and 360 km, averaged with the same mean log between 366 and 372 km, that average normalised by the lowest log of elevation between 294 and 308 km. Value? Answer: 1.05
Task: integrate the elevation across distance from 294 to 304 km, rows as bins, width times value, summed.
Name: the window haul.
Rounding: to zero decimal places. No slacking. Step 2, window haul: 237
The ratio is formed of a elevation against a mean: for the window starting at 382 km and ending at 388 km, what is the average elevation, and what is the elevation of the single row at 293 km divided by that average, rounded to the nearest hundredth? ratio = 0.96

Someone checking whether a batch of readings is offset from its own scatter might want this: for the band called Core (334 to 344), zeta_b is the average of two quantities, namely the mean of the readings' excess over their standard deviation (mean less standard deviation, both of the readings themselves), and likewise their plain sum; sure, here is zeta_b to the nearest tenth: 74.0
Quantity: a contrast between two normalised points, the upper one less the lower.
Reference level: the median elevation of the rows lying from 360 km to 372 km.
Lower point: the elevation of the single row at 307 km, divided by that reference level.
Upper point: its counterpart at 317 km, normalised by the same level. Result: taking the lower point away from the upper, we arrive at -0.19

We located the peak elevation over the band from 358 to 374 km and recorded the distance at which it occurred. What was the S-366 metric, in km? 369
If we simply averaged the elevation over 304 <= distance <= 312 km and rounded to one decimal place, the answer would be 21.0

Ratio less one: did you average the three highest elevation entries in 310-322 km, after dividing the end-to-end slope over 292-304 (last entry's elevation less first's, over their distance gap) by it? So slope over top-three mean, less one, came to -1.005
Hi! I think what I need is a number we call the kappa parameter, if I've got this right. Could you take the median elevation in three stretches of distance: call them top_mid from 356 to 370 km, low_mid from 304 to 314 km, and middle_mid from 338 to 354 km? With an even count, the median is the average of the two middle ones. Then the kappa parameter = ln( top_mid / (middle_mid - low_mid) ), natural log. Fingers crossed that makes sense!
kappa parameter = 1.7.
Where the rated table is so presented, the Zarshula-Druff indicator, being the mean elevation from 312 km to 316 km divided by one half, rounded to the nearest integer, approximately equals 36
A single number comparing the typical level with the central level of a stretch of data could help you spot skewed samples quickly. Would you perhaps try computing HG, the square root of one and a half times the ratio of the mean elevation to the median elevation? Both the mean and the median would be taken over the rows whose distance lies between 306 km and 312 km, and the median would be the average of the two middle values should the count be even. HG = 1.23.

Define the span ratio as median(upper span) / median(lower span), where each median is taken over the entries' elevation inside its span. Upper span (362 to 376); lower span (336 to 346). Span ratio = 1.02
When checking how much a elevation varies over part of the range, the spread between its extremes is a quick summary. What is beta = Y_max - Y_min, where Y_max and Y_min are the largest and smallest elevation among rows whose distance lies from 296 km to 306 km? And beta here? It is 1.3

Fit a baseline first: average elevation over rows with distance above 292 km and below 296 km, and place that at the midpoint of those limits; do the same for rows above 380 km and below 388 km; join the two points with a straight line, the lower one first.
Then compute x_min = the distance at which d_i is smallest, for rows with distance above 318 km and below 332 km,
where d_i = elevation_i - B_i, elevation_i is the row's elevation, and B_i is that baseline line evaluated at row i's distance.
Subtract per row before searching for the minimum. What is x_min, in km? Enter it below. 319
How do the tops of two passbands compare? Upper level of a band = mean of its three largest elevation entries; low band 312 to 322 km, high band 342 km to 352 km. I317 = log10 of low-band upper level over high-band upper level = -0.14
